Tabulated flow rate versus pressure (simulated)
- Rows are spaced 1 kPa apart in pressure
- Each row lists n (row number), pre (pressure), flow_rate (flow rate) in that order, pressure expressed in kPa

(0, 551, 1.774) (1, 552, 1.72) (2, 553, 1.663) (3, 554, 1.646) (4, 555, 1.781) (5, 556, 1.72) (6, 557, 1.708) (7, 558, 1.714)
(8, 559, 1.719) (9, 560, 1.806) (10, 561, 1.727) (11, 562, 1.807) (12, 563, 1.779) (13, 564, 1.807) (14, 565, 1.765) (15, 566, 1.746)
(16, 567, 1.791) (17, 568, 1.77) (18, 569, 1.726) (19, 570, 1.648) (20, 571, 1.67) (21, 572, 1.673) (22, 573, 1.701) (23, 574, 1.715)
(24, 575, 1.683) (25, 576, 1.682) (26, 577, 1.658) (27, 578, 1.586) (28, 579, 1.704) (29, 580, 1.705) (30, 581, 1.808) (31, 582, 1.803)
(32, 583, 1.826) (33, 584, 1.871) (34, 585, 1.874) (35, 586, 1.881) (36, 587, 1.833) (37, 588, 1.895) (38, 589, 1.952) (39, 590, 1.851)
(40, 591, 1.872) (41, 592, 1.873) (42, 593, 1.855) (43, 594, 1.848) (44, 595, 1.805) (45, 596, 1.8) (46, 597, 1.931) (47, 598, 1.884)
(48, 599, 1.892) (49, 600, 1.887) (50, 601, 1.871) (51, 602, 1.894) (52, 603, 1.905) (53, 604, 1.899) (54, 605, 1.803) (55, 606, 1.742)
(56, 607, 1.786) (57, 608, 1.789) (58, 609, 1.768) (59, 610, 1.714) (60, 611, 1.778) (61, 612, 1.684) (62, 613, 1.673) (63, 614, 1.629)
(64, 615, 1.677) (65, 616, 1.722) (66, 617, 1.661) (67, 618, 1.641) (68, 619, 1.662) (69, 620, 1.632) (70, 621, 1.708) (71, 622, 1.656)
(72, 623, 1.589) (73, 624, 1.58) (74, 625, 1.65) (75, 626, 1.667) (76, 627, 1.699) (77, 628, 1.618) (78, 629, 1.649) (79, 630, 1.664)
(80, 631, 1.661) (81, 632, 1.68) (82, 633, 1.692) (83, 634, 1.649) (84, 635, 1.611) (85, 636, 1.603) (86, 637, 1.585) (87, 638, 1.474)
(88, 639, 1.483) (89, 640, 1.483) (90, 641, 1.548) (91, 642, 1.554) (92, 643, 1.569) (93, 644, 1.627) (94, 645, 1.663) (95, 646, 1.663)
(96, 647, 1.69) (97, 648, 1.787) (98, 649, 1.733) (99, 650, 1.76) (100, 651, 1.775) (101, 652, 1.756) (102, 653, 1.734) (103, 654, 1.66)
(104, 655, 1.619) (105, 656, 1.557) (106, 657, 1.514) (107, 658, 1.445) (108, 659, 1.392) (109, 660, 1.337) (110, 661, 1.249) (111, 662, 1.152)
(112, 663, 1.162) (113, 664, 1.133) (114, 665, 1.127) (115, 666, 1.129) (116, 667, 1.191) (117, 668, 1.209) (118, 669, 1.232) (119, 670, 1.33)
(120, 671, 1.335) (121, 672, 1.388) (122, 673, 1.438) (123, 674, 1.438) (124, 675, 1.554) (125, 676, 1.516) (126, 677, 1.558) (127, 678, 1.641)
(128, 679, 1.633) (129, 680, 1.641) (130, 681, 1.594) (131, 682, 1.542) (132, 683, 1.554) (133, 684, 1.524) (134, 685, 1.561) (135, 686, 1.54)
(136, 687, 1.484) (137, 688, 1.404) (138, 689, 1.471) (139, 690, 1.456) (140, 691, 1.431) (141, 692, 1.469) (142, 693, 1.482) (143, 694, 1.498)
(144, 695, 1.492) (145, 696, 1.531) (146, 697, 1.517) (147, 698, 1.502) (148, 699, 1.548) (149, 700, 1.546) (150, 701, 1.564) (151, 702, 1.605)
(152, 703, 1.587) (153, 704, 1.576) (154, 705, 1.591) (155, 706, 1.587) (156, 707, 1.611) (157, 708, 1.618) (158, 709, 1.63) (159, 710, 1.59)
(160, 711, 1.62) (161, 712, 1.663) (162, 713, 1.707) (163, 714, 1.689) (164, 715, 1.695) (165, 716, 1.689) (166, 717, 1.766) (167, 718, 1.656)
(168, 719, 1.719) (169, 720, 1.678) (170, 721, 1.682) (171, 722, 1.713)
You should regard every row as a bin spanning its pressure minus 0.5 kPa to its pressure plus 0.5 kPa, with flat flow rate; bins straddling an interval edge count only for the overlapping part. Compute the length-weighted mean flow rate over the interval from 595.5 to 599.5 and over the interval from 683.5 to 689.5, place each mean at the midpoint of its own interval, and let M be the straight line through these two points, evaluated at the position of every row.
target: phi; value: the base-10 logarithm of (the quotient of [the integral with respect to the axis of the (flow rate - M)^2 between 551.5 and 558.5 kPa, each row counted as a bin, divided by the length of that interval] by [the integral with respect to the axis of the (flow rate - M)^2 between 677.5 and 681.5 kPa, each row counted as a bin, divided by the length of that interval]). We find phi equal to 1.1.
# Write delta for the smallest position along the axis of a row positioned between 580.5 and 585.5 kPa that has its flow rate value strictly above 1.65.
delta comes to 581 kPa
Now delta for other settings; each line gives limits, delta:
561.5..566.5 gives 562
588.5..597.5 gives 589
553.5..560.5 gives 555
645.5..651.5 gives 646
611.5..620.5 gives 612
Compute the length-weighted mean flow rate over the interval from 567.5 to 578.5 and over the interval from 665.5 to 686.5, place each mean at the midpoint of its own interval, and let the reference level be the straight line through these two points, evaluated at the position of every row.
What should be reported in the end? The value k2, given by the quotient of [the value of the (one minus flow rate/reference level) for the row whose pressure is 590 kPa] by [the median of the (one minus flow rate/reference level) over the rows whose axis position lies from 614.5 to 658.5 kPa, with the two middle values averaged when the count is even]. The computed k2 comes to 2.2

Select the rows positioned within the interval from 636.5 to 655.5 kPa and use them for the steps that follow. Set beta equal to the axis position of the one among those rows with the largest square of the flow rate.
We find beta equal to 648 kPa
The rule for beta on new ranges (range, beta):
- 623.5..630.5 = 627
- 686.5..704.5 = 702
